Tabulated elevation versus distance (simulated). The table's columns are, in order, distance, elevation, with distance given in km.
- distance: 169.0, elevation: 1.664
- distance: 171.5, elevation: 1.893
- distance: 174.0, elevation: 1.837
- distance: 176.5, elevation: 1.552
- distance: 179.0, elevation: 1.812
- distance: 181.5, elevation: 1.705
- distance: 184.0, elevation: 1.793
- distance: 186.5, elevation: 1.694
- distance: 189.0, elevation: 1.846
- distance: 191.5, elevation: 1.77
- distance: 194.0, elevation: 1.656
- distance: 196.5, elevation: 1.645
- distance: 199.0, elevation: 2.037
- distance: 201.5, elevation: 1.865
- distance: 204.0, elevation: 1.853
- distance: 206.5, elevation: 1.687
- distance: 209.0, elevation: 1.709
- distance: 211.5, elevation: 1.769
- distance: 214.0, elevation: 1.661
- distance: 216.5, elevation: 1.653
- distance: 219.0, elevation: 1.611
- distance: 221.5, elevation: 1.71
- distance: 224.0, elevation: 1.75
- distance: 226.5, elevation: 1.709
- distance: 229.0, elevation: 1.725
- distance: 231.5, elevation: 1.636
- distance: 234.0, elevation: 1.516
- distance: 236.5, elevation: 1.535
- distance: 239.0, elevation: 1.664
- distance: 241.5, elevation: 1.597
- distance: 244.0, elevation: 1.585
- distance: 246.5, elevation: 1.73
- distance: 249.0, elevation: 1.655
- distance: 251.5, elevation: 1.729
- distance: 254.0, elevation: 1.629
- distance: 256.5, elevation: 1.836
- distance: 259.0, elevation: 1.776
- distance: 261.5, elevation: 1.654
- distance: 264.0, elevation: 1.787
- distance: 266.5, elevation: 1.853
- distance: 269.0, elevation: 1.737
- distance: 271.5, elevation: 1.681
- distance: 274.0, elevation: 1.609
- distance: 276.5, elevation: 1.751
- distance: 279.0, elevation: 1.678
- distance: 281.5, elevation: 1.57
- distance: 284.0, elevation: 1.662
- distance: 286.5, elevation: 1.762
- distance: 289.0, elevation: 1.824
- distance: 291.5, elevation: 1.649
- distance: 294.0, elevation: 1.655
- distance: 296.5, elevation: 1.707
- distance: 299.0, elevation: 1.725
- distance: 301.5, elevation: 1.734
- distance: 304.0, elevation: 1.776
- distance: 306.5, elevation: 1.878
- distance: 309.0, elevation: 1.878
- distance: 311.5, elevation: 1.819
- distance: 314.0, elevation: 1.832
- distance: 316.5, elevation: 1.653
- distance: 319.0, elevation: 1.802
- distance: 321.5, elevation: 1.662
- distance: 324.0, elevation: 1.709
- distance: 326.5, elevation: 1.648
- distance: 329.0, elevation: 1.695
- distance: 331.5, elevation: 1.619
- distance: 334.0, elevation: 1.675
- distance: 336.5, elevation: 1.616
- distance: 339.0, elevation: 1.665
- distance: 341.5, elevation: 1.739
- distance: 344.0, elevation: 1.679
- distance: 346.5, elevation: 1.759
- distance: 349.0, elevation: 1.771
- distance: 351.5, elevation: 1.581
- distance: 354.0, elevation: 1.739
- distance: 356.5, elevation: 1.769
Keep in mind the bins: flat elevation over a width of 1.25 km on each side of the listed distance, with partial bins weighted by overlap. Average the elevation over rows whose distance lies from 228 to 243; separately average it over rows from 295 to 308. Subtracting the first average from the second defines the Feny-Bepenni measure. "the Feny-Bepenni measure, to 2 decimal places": 0.15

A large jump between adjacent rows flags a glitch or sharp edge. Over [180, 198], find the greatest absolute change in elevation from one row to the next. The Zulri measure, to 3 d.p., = 0.152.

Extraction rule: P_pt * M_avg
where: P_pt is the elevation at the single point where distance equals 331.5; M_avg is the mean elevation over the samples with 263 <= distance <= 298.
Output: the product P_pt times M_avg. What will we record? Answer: 2.77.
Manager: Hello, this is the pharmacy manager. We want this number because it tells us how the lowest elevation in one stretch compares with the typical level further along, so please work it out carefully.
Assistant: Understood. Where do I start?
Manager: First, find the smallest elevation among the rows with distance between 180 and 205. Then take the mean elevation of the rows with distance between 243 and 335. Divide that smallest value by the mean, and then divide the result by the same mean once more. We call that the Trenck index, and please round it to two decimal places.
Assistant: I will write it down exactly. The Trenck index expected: 0.56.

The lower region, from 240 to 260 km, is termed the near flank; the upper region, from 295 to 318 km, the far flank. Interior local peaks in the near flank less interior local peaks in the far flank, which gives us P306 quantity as 2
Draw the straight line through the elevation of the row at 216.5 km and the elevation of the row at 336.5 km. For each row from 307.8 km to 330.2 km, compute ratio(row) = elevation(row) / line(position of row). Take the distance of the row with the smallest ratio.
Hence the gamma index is 326.5 km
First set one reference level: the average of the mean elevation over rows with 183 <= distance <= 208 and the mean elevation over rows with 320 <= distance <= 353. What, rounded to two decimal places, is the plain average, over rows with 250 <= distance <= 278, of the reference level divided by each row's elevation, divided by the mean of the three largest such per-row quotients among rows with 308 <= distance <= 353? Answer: 0.93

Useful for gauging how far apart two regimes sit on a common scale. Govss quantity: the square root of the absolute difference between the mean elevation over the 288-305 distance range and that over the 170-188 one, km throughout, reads 0.18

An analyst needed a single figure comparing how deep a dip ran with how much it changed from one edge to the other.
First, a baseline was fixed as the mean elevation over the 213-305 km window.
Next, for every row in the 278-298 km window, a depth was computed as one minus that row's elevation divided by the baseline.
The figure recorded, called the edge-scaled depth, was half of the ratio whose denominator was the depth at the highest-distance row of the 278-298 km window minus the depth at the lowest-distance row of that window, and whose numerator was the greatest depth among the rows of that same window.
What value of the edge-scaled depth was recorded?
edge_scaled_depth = -2.1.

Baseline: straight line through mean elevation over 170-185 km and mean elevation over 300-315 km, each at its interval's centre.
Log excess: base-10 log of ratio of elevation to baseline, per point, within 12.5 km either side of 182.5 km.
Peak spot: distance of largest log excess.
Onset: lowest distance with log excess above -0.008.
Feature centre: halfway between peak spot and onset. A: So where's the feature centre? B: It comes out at 171.5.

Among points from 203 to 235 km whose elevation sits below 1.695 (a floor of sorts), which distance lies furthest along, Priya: 234.0 km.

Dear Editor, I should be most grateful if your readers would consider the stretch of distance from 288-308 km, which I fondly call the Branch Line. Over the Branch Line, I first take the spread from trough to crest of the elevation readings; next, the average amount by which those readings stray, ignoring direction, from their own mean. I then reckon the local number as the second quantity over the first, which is 0.270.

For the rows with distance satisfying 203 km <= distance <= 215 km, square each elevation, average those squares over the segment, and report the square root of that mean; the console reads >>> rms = 1.74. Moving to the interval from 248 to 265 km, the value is 1.73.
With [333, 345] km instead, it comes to 1.68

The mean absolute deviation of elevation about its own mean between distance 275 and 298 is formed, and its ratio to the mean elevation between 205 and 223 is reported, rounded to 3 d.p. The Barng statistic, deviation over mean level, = 0.035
